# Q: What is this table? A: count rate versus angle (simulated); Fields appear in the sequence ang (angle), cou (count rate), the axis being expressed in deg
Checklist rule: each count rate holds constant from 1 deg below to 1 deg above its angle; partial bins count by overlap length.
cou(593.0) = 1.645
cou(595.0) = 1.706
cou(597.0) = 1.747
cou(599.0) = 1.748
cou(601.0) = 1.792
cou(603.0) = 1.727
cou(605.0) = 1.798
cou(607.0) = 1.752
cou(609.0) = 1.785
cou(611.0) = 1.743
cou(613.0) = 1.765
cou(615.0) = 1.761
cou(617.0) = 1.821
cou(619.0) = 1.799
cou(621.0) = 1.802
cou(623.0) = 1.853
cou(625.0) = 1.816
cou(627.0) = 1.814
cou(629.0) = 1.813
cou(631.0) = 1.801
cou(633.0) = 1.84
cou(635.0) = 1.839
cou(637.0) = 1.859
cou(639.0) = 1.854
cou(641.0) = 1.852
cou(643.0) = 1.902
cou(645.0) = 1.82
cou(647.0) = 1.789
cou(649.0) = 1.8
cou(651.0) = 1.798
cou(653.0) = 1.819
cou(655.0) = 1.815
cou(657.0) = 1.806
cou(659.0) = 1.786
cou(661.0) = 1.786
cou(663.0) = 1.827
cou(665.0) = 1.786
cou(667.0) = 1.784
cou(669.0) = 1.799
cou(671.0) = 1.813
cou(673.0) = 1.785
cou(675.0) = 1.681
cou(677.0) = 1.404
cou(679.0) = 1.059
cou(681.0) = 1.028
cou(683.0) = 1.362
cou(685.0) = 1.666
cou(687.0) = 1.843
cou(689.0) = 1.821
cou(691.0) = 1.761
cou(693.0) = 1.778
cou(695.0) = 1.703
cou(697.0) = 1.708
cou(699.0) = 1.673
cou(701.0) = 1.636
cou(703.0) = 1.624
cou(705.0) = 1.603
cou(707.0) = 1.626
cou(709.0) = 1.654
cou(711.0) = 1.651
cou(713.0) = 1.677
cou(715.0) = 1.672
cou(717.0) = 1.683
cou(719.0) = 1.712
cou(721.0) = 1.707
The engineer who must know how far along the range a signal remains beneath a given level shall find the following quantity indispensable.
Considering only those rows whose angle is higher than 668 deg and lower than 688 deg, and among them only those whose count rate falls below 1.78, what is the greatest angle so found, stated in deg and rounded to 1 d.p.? 685.0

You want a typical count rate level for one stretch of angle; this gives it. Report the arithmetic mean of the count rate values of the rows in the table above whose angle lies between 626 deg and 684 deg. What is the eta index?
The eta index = 1.73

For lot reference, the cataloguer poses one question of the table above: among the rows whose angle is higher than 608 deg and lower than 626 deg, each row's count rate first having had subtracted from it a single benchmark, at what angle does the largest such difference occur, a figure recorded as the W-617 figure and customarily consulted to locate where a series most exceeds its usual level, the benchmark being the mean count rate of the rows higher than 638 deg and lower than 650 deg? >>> 623.0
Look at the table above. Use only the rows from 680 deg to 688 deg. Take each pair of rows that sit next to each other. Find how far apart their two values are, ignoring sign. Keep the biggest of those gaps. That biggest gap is 0.33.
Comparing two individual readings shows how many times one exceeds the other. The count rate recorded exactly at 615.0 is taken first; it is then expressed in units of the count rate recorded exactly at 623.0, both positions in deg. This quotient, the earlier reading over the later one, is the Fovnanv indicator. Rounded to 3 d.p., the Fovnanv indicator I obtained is 0.950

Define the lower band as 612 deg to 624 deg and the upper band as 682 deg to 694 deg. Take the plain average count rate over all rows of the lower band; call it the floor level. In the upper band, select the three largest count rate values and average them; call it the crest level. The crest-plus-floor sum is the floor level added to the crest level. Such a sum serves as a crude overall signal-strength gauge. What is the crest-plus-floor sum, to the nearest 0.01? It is 3.61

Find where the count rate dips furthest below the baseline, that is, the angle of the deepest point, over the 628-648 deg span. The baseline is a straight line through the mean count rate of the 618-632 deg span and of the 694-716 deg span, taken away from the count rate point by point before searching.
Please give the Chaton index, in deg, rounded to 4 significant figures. 631.0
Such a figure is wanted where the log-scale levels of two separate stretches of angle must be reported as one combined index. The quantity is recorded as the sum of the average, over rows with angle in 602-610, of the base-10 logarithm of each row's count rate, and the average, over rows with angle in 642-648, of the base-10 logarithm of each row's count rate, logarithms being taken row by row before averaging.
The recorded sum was 0.511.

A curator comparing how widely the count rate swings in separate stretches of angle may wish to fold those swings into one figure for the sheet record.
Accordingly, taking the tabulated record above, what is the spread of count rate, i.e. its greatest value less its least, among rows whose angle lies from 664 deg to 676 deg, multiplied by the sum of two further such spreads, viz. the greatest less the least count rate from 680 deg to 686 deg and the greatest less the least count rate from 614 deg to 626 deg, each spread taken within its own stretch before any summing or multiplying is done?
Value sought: 0.10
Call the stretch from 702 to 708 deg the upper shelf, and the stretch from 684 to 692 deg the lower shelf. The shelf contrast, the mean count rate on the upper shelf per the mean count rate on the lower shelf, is 0.91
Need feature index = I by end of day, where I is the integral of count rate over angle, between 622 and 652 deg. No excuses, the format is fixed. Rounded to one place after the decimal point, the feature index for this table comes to 54.9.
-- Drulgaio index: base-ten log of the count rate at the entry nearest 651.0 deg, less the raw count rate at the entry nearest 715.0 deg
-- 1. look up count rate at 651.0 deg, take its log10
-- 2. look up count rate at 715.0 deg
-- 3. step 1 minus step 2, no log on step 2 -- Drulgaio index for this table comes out -1.42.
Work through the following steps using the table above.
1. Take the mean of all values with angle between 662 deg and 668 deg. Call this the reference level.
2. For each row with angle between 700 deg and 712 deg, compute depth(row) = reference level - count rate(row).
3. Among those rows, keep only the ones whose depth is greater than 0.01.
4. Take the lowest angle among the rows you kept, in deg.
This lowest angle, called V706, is 701.0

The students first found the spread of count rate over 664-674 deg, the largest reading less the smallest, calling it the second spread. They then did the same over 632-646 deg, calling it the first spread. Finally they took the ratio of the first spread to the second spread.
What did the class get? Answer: 2.83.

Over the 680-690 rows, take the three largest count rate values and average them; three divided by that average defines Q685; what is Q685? 1.69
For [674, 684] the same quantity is 2.02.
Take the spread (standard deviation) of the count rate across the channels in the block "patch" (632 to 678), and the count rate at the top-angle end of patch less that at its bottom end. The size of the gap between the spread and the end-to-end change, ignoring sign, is 0.53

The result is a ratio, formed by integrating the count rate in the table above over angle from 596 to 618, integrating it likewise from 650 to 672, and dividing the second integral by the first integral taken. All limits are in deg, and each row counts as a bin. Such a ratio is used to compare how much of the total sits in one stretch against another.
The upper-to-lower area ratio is 1.02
